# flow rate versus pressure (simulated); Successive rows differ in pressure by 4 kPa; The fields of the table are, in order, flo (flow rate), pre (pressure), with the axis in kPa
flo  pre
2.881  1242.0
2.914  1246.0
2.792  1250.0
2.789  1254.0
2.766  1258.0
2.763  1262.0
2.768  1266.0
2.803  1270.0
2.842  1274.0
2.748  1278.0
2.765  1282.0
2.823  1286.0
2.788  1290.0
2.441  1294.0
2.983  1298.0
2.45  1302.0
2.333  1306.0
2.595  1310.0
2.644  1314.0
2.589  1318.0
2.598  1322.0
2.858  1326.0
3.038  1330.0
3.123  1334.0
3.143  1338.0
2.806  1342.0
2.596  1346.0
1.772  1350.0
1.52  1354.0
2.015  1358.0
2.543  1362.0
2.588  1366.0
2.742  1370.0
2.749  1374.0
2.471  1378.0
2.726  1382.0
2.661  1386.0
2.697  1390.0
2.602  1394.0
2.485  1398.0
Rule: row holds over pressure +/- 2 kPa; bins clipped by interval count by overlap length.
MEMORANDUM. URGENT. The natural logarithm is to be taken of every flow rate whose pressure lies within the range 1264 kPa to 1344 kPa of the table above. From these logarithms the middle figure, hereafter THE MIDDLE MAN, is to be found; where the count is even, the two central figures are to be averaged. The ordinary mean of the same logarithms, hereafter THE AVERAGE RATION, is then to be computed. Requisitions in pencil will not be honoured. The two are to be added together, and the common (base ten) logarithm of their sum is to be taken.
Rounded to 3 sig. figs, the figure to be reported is 0.308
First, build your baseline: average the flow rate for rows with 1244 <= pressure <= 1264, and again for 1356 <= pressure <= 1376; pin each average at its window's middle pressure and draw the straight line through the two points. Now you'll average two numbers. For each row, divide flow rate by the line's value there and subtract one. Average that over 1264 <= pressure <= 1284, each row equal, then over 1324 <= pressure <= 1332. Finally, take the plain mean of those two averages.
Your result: 0.068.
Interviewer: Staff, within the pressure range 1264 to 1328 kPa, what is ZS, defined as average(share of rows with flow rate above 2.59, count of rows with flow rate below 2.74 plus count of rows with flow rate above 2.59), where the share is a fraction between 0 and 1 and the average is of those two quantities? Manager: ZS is 10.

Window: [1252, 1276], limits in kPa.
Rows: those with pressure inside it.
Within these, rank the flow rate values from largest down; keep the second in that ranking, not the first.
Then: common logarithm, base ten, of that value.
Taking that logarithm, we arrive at 0.448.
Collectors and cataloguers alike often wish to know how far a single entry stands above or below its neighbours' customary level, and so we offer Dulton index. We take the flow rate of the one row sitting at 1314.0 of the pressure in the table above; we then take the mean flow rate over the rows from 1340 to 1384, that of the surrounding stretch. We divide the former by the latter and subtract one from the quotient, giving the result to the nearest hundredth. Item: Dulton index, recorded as 0.10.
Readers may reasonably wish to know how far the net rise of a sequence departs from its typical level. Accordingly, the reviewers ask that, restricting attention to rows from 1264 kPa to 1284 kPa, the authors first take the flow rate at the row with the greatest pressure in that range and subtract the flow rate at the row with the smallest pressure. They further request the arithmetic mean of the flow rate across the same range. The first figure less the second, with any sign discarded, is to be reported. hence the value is 2.79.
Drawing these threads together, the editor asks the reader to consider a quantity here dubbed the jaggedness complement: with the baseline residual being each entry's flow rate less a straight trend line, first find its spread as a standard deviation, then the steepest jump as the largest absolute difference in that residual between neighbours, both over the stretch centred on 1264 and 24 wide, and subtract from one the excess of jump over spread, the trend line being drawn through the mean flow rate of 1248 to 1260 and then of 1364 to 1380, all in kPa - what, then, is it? 0.99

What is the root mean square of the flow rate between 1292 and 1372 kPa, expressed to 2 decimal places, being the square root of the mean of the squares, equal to 2.60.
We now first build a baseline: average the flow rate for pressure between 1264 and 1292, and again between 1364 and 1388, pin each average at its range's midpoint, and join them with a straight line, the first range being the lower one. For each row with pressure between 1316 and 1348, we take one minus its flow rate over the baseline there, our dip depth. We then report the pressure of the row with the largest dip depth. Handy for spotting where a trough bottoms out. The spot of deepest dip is 1318.0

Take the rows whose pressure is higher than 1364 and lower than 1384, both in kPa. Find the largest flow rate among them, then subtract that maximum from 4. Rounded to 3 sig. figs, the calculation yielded 1.25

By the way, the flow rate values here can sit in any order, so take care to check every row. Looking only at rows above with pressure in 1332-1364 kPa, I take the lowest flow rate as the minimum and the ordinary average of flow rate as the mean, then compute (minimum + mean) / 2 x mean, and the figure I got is 4.8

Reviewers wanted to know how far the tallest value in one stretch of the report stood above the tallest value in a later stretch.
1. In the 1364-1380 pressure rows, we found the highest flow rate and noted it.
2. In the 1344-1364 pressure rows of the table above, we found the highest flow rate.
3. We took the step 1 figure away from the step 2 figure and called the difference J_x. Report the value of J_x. -0.2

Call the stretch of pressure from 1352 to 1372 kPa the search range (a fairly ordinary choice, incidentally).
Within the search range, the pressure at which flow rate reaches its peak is 1370.0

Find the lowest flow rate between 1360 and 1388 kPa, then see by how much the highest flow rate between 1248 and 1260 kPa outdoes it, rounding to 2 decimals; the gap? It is 0.32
